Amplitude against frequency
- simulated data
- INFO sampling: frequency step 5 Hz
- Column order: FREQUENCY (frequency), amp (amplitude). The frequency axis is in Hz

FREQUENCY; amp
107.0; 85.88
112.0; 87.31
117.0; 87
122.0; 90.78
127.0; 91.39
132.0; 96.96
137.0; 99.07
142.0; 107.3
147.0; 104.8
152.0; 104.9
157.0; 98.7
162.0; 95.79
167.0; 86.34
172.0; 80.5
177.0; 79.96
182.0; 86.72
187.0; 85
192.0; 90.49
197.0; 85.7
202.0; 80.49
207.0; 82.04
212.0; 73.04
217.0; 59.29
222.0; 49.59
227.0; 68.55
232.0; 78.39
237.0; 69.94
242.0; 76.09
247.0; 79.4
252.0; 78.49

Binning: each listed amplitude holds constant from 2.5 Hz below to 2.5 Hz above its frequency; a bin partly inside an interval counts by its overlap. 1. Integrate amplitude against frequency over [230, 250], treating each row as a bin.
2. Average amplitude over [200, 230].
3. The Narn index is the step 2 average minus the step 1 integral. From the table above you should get -1450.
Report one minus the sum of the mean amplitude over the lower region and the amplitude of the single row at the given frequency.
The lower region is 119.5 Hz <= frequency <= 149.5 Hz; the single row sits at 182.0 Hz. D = -184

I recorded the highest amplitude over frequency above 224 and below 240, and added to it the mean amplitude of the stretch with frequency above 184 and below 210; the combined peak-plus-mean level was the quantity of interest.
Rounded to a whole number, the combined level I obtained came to 163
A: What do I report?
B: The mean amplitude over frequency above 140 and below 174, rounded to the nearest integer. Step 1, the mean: 97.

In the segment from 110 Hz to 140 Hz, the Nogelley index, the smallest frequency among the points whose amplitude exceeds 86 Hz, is 112.0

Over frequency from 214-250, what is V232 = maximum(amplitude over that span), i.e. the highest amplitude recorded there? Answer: 79.4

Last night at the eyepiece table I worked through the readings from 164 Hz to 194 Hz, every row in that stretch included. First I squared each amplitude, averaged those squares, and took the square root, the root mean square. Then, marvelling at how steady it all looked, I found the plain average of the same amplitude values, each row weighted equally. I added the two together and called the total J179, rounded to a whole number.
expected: 170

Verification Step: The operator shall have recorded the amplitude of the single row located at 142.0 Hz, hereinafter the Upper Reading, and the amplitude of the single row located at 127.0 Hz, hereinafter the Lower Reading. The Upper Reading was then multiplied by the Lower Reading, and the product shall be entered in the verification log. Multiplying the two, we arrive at 9806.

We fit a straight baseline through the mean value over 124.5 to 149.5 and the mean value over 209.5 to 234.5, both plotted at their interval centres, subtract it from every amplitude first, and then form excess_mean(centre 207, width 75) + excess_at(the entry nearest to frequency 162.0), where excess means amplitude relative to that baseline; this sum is 11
